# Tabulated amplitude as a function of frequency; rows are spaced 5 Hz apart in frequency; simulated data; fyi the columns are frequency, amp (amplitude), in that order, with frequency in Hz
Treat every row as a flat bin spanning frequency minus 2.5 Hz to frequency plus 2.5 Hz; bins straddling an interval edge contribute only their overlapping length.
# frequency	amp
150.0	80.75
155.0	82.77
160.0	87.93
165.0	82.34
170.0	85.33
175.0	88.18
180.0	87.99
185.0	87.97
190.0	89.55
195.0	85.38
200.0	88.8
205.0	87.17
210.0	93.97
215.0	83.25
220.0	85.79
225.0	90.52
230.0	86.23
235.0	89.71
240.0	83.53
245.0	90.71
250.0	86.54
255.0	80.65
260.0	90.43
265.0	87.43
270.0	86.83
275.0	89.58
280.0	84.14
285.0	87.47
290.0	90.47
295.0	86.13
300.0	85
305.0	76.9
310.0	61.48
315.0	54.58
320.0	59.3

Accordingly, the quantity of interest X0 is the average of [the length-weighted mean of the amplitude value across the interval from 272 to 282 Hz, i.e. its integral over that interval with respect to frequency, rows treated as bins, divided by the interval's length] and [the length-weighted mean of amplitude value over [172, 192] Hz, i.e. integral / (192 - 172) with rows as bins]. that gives 88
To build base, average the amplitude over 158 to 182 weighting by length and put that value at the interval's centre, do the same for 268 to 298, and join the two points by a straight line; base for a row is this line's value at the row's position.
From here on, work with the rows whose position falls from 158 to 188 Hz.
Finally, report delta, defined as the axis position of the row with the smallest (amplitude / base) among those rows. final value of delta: 165.0 Hz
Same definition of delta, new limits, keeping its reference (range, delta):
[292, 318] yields 315.0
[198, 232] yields 215.0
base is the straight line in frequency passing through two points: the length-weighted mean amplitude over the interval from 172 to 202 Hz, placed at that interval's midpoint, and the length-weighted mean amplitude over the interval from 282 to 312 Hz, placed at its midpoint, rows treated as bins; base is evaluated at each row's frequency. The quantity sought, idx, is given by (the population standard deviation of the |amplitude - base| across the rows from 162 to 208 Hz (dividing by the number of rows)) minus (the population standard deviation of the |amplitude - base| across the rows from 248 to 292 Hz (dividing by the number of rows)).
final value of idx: -0.10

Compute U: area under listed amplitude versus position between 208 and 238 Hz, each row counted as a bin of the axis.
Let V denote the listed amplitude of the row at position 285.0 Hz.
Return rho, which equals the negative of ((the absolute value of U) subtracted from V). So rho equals 2555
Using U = 2642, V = 87.47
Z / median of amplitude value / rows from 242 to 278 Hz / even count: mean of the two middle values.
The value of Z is 87.4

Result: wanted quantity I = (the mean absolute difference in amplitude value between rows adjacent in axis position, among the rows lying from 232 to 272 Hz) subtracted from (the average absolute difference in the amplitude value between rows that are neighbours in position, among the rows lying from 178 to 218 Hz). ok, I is -1.2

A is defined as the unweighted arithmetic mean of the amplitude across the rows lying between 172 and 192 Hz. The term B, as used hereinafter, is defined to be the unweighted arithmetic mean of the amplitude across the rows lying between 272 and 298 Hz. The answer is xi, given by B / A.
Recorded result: 0.99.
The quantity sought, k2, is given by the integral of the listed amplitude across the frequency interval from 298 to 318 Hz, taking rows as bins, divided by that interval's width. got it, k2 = 68.8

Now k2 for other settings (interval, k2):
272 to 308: 85.4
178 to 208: 87.9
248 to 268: 86.3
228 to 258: 86.3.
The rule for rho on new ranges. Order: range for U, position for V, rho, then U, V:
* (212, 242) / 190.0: 2511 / 2600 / 89.55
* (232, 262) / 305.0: 2529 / 2606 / 76.9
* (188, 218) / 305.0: 2562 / 2639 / 76.9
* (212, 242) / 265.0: 2513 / 2600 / 87.43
